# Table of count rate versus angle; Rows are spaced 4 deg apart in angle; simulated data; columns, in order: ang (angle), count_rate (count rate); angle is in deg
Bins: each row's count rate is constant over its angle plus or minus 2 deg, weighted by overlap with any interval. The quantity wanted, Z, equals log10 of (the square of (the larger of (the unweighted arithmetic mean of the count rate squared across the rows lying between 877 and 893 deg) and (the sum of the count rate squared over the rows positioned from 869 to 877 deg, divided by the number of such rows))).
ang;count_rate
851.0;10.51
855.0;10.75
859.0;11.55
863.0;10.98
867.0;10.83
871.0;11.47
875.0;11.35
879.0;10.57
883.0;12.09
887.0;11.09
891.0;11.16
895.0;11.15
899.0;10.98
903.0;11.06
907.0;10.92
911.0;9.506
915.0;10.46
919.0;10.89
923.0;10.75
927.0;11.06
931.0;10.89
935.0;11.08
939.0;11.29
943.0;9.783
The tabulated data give 4.23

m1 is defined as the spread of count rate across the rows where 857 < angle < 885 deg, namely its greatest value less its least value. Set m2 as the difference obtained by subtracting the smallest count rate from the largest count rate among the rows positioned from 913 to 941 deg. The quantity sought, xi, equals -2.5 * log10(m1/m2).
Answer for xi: -0.7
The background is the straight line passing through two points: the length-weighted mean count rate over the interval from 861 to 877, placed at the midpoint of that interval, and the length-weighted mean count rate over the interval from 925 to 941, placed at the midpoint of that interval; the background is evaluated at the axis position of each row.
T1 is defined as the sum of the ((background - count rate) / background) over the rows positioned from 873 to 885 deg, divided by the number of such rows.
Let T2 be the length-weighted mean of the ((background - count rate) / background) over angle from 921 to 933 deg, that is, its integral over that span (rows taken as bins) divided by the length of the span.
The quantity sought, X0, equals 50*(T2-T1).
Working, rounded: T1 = -0.017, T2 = 0.017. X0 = 2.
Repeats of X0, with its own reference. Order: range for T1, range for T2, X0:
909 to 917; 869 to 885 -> -6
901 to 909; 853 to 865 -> 0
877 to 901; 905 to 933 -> 2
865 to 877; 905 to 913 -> 4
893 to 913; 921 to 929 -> -1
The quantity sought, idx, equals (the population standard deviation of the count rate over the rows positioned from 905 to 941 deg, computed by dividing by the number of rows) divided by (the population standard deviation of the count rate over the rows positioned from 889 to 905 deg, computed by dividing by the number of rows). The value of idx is 6.74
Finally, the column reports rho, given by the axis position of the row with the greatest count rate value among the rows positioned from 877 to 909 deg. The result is 883.0 deg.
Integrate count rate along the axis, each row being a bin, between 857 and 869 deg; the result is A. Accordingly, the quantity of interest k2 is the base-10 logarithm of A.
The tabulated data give 2.13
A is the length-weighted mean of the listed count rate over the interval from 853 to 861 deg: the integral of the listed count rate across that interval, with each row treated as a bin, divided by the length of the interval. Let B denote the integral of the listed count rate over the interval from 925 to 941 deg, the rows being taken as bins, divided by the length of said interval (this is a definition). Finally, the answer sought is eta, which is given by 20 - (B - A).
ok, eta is 20.1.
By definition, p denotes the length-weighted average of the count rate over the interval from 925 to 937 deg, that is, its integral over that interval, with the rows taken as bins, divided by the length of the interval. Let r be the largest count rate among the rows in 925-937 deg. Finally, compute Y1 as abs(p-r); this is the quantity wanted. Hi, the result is 0.07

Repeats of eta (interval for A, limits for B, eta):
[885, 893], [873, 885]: 19.8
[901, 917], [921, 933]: 19.6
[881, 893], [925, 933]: 20.5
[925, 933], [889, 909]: 19.9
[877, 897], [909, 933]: 20.6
